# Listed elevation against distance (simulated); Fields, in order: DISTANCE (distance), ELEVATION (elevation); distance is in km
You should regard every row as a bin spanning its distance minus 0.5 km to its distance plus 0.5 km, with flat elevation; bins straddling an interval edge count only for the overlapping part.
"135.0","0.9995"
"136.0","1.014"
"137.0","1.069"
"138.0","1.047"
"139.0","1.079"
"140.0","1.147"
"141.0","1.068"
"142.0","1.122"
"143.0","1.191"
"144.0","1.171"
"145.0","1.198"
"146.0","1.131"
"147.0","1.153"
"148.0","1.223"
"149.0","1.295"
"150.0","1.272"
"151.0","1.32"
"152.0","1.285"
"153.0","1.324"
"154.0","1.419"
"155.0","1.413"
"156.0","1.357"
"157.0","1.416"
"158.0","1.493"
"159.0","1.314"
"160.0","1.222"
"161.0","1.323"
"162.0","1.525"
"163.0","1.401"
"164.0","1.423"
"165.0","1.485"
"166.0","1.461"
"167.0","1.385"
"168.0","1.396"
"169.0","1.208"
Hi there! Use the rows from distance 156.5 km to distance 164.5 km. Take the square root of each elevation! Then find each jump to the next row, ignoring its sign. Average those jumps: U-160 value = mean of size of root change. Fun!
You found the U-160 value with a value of 0.048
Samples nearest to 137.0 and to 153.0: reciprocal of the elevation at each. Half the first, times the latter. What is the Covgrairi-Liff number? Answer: 0.35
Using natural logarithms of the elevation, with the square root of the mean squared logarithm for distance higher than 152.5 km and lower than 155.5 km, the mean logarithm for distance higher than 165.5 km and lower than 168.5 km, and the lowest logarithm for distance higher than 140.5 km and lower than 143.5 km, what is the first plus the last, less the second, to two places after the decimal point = 0.05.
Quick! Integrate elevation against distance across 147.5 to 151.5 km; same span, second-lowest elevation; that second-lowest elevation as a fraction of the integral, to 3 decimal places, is 0.249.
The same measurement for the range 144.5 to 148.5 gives 0.245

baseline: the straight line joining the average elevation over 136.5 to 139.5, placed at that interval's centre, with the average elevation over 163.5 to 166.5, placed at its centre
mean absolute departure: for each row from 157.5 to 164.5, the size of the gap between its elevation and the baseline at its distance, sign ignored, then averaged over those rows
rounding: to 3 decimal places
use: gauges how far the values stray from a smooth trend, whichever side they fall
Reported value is 0.084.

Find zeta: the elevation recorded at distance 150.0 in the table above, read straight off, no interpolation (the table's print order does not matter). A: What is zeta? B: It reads 1.272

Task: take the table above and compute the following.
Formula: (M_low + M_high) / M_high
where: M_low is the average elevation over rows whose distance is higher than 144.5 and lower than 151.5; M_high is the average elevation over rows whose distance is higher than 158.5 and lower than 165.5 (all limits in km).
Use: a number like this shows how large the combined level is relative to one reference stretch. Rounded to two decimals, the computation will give 1.89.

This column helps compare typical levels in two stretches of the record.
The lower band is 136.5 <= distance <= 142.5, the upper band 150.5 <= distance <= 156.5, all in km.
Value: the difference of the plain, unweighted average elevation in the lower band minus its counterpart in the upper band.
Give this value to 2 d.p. -0.26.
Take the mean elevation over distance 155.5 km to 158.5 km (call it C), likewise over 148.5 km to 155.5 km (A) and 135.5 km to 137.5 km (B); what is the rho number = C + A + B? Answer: 3.80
